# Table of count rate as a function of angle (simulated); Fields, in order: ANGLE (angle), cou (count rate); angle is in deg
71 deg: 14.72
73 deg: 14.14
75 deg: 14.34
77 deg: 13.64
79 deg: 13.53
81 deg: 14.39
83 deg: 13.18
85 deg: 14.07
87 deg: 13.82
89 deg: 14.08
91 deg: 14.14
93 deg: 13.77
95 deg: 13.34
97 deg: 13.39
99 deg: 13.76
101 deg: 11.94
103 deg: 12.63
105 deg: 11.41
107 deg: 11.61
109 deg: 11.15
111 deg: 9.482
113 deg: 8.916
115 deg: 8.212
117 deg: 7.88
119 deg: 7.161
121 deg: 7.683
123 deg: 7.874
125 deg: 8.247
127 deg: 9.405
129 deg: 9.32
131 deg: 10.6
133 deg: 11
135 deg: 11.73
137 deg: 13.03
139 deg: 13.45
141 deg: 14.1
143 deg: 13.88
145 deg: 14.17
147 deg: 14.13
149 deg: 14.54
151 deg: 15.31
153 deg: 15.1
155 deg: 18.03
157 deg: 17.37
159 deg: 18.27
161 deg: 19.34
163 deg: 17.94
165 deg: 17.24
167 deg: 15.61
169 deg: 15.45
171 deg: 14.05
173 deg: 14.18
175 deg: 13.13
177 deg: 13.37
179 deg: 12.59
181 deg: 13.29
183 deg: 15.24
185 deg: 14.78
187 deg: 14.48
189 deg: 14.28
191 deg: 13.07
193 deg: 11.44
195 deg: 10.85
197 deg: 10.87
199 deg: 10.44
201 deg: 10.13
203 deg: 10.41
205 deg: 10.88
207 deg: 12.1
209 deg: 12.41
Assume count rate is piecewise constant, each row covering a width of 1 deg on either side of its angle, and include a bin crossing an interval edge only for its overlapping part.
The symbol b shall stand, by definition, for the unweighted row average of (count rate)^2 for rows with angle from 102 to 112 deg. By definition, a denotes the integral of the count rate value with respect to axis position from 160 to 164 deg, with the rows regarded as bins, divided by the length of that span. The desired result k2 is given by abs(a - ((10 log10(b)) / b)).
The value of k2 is 18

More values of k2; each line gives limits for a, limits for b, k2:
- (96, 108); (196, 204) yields 12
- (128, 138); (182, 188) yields 11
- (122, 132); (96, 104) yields 9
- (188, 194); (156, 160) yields 13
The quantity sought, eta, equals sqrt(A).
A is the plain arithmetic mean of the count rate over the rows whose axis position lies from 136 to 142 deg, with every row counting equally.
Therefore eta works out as 3.7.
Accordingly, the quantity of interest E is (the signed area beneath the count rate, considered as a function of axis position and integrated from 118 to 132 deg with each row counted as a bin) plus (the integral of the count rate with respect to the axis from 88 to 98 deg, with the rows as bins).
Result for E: 258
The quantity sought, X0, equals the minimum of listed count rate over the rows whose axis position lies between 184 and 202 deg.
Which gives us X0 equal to 10.13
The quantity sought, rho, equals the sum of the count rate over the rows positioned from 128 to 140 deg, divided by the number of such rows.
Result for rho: 11.5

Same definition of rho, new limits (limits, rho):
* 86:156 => 12.0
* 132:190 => 14.8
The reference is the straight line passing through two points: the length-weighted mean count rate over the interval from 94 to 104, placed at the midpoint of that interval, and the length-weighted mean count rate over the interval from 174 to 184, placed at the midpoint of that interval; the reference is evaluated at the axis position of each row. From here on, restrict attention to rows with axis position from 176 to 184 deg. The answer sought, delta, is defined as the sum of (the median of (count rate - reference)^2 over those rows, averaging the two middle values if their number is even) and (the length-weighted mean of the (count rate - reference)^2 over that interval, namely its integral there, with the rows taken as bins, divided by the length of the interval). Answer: 1.4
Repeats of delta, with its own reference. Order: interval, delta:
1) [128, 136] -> 13.2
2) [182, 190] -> 2.6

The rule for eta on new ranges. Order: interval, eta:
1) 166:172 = 3.9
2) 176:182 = 3.6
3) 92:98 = 3.7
